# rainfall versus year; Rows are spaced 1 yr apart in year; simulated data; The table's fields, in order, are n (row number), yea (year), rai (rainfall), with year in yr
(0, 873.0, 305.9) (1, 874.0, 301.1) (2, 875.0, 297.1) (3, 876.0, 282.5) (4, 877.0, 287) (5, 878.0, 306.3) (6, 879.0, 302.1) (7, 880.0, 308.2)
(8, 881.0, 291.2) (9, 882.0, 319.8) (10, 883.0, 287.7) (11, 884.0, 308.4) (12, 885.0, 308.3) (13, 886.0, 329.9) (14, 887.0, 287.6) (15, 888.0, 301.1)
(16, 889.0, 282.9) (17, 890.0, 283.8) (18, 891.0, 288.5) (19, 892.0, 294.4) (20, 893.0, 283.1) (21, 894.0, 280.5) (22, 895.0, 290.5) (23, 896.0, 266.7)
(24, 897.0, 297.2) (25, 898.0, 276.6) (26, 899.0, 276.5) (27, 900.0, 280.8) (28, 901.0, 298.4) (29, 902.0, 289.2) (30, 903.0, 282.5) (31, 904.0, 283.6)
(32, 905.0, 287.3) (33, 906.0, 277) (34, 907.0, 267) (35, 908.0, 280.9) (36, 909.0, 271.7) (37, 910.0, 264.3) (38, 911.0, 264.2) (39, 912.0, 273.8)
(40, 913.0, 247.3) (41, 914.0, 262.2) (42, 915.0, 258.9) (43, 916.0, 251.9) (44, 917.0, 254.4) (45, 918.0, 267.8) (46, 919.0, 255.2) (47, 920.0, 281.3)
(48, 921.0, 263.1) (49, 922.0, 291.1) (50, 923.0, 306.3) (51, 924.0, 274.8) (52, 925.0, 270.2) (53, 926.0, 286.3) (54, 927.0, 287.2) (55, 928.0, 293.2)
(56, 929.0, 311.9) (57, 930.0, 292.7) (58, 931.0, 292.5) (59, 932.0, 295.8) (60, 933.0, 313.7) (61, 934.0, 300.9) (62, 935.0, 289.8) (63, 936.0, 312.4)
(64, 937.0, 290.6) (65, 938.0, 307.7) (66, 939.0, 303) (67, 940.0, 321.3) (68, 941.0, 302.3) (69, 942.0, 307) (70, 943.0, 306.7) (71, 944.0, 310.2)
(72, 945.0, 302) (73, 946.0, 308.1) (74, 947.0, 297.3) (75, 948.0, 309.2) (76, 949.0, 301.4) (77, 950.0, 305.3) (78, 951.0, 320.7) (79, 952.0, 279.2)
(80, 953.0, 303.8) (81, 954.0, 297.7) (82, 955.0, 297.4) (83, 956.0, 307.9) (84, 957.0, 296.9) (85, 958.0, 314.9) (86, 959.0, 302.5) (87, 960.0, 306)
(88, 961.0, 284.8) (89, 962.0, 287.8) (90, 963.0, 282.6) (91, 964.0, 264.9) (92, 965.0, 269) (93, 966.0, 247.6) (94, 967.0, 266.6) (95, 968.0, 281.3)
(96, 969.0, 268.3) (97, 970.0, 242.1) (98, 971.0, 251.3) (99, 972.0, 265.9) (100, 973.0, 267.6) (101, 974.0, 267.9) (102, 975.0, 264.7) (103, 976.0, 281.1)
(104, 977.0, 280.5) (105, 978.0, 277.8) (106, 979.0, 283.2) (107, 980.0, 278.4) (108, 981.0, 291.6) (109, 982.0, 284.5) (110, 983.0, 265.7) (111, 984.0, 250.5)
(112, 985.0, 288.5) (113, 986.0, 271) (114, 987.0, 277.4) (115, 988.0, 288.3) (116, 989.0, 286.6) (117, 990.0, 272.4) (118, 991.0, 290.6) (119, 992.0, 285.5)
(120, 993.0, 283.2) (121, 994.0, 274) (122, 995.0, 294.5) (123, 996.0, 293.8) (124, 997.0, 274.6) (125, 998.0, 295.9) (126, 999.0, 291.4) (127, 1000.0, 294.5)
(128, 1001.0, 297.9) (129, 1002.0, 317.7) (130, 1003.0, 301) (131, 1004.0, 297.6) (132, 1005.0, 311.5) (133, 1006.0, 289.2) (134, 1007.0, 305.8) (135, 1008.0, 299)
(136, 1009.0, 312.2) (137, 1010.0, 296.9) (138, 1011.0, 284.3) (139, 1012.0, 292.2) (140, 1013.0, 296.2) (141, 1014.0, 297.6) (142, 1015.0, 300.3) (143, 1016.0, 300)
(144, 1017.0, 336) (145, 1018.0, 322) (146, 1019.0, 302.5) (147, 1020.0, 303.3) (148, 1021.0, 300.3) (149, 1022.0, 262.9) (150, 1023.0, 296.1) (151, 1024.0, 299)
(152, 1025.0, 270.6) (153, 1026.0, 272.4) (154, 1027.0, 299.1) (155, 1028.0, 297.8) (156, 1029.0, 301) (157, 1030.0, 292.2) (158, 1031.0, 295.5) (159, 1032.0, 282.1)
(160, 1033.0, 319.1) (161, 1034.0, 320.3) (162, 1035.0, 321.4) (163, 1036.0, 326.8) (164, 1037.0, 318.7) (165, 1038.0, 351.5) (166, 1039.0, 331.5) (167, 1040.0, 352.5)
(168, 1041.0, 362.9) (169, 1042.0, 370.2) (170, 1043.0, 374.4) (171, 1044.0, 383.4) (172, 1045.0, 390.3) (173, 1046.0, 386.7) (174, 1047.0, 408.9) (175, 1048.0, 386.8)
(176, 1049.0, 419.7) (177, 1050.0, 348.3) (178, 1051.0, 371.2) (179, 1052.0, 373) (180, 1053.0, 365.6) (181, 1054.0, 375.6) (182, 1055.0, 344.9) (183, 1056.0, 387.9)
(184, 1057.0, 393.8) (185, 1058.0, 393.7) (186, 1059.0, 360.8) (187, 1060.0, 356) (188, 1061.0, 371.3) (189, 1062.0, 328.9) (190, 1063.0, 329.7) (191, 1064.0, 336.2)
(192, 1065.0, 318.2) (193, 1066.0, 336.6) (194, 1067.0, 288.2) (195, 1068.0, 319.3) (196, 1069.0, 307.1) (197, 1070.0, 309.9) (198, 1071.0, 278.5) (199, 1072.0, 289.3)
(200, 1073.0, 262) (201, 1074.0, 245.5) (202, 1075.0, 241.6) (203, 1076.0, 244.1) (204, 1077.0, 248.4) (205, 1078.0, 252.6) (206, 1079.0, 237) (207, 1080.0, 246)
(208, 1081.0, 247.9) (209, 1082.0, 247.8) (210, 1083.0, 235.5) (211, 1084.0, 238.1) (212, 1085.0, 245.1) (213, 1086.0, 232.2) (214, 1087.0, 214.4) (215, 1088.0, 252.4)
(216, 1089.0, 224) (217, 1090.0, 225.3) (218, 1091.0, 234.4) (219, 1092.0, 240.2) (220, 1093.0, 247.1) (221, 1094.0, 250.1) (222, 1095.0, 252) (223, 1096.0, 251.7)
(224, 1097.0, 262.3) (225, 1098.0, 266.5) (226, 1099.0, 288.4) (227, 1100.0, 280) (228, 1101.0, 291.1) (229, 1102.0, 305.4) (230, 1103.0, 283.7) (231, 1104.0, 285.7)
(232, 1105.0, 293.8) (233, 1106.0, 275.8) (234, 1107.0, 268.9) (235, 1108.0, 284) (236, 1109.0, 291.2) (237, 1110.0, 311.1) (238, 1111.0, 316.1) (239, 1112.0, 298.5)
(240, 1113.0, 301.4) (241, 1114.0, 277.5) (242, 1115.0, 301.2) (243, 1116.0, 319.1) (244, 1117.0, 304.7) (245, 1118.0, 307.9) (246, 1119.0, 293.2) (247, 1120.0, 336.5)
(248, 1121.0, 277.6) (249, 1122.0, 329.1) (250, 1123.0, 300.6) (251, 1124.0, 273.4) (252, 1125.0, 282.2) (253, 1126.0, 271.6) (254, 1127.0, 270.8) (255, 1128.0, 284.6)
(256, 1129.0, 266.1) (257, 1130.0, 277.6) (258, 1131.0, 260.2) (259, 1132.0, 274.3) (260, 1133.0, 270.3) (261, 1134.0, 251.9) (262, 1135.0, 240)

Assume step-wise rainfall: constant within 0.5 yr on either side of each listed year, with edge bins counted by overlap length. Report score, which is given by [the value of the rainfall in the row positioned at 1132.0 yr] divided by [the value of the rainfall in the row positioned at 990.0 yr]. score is 1.007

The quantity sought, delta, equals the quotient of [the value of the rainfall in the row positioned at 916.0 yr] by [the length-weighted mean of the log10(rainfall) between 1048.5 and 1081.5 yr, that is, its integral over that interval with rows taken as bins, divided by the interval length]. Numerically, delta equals 101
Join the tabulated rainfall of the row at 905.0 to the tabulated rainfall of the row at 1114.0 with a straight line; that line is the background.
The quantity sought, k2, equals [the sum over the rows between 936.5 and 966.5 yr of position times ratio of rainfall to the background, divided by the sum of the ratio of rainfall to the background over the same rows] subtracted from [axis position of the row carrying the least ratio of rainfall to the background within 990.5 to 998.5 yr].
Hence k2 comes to 42.8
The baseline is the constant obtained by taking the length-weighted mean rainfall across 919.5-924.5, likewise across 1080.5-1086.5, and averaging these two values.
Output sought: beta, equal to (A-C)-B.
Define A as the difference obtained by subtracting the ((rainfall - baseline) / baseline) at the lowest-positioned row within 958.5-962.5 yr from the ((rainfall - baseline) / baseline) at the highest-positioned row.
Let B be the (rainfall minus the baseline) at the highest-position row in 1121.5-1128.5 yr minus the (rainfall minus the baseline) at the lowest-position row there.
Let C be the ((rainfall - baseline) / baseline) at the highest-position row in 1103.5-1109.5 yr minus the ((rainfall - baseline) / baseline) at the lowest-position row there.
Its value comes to 44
